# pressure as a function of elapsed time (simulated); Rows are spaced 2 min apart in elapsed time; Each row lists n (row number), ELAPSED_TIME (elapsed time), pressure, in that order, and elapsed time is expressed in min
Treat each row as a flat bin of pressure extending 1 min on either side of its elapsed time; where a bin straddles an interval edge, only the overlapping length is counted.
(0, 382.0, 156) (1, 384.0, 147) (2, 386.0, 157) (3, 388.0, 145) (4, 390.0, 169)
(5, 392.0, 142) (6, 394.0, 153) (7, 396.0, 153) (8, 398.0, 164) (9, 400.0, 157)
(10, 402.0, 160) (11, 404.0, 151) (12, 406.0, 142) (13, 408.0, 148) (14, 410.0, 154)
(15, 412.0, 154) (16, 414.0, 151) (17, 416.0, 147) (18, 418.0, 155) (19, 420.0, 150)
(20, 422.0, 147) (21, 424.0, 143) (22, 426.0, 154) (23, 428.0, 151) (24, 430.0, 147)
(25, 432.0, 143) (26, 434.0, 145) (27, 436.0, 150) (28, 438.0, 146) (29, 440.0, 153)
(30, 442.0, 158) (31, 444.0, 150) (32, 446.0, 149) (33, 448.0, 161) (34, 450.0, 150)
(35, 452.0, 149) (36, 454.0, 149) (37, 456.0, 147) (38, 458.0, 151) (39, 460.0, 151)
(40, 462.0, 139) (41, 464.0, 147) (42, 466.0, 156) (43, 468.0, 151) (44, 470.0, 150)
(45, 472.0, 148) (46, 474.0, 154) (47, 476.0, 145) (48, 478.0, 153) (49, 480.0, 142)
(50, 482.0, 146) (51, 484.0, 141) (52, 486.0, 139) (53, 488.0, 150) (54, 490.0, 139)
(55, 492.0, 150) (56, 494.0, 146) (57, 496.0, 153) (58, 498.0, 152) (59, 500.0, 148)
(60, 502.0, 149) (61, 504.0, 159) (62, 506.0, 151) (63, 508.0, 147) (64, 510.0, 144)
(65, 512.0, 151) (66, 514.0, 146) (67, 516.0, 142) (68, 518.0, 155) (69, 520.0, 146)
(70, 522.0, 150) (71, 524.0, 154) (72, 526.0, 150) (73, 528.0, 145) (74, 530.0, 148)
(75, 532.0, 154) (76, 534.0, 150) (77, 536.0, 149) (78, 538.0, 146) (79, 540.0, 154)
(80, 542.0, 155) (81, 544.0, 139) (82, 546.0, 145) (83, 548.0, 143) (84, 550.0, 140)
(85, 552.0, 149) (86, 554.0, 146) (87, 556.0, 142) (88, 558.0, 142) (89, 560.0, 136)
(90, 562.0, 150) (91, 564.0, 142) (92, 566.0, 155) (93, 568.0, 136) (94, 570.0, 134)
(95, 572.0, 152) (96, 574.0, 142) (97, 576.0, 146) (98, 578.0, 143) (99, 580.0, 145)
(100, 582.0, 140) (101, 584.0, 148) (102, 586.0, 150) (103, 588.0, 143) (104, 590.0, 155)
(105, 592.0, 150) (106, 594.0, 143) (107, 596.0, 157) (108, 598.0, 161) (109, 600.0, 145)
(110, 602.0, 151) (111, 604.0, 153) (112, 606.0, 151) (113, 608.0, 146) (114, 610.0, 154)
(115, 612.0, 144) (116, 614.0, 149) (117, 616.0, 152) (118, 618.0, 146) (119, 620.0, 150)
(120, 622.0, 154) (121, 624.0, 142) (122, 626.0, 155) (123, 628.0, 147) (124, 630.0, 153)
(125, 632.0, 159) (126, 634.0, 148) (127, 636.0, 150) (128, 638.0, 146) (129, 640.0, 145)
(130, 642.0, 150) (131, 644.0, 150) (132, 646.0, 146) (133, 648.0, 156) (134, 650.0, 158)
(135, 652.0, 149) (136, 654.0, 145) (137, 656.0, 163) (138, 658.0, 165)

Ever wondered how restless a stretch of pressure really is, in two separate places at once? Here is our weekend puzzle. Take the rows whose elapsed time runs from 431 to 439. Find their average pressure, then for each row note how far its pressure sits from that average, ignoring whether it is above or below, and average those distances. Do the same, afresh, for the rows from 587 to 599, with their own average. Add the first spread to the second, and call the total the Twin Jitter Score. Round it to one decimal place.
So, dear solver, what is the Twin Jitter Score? 8.2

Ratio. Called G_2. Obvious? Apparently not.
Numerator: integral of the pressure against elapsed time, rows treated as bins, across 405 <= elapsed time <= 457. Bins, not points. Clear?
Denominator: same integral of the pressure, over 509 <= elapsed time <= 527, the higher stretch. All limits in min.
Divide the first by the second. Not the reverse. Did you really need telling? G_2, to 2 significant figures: 2.9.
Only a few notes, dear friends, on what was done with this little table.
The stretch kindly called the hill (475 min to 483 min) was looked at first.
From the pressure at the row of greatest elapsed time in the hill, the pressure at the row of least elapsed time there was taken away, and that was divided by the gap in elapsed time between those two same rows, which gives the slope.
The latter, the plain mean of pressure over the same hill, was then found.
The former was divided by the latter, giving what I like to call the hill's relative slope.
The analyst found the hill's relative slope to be 0.0011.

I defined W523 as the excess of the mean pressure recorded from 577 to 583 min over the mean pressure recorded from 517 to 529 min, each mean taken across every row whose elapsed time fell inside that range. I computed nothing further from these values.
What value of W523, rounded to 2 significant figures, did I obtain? -7.3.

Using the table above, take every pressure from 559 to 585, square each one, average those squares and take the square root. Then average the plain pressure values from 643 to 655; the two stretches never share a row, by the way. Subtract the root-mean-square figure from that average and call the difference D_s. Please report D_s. 7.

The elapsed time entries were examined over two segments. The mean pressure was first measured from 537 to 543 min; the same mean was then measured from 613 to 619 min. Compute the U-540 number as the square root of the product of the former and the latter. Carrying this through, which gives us 150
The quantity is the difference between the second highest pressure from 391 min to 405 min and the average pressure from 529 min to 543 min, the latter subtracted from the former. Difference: 9.1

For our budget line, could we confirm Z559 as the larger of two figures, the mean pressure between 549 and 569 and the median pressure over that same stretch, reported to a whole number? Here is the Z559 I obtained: 144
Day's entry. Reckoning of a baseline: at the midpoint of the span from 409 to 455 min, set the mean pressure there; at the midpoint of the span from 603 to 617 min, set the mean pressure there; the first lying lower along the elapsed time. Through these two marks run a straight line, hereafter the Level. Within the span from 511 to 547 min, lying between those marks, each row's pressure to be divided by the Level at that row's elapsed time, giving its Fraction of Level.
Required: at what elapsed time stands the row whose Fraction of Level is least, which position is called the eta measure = 544.0 min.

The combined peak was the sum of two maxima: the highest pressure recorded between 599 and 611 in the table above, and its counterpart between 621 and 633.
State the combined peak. 313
